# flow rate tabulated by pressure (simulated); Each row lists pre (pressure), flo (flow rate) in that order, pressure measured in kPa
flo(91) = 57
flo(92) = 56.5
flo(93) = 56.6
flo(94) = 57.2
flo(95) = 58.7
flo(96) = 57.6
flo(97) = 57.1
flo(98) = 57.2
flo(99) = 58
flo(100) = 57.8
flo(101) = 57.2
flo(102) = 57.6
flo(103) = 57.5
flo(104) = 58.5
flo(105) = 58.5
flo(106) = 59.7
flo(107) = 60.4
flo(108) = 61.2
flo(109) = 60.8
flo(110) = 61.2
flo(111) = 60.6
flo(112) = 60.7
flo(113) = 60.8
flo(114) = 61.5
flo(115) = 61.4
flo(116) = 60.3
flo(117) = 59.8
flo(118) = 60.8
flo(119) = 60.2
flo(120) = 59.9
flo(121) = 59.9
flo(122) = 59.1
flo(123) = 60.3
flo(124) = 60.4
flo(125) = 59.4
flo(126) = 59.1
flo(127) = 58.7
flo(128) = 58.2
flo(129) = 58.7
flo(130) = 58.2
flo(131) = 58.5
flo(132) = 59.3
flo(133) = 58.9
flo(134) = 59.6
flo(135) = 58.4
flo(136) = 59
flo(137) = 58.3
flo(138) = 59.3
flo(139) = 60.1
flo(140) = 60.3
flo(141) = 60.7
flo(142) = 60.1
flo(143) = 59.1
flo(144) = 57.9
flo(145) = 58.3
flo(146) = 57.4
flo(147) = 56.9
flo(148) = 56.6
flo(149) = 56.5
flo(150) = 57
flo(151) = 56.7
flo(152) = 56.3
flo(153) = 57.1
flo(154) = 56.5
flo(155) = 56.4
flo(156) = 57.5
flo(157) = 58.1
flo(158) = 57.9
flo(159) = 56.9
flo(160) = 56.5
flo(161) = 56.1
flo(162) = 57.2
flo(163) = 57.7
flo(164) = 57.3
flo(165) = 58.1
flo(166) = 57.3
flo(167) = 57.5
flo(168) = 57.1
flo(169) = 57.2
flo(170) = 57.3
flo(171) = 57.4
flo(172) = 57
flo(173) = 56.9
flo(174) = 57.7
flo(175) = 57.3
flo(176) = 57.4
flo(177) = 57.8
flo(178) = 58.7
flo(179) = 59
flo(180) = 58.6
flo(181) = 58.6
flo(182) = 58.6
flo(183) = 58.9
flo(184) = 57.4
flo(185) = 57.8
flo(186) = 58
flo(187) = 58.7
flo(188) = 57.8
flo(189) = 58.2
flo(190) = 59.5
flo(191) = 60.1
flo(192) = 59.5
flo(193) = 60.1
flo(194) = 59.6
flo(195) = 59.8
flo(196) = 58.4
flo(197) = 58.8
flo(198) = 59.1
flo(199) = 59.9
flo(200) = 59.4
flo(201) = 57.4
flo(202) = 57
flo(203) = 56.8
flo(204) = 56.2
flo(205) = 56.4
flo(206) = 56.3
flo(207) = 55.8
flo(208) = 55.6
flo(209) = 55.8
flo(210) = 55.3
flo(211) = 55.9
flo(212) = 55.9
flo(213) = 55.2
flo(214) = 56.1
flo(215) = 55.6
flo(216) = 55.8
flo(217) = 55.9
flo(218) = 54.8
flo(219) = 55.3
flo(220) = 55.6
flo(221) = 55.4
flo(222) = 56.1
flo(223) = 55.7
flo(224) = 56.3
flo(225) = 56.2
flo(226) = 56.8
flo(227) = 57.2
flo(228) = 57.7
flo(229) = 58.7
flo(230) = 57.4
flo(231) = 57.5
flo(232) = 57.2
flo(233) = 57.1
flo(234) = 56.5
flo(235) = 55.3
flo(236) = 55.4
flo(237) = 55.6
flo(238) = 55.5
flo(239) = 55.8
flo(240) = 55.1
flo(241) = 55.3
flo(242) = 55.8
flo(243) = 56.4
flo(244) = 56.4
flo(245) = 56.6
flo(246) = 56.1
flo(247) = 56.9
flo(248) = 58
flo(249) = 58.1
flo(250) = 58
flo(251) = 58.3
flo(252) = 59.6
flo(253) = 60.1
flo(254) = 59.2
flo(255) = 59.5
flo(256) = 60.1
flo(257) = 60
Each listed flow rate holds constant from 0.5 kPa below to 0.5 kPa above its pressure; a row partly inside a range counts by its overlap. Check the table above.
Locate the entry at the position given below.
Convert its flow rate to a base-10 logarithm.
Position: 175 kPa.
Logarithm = 1.76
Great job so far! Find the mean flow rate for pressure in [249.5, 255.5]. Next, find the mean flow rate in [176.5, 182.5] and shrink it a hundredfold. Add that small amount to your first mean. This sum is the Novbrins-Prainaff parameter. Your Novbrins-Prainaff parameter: 59.7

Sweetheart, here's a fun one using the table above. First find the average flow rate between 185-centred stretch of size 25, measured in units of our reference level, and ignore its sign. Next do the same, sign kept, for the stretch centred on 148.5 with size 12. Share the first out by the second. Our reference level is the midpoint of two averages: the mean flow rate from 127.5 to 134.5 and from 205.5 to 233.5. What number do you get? 1.02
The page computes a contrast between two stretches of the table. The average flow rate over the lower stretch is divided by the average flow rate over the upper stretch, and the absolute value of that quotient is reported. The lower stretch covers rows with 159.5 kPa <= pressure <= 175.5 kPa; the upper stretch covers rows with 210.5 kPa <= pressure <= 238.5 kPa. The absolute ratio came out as 1.02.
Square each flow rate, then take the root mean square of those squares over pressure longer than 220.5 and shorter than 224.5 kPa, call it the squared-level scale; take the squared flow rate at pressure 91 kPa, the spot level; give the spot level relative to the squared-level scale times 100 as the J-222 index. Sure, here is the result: 104.1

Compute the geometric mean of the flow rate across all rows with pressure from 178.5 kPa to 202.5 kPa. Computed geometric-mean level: 58.8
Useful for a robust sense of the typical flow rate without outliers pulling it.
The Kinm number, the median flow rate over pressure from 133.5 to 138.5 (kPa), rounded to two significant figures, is 59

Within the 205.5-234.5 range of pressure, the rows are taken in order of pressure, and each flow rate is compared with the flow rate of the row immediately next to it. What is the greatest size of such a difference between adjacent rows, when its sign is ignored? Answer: 1.30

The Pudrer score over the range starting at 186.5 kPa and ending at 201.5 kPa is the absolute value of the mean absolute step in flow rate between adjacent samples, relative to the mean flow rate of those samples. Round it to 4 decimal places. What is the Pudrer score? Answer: 0.0127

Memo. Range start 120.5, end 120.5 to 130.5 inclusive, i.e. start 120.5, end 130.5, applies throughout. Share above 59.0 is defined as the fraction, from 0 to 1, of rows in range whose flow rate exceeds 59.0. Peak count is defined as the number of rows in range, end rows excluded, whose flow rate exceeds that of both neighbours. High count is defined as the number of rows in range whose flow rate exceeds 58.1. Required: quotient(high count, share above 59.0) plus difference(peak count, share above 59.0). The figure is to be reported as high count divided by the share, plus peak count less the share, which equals 18.1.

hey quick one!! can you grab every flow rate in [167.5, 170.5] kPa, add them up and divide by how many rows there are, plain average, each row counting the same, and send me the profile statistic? 57.2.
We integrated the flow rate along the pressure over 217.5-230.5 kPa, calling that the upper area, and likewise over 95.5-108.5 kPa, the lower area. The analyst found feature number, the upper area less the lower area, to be -25.1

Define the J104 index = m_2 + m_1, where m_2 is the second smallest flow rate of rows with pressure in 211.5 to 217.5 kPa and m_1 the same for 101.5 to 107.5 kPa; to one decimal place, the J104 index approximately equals 113.2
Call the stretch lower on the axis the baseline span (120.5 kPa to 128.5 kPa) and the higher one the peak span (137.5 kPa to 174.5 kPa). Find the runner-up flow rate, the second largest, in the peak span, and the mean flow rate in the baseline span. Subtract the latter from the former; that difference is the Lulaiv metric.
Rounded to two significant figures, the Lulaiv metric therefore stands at 0.91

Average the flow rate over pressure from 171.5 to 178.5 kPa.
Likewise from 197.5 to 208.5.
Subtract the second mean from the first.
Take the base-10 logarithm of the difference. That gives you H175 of -0.55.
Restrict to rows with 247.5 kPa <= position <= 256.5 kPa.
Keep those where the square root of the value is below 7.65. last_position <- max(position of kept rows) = 251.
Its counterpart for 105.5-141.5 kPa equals 137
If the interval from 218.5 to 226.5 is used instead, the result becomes 226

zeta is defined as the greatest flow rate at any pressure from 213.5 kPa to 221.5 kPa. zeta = 56.1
